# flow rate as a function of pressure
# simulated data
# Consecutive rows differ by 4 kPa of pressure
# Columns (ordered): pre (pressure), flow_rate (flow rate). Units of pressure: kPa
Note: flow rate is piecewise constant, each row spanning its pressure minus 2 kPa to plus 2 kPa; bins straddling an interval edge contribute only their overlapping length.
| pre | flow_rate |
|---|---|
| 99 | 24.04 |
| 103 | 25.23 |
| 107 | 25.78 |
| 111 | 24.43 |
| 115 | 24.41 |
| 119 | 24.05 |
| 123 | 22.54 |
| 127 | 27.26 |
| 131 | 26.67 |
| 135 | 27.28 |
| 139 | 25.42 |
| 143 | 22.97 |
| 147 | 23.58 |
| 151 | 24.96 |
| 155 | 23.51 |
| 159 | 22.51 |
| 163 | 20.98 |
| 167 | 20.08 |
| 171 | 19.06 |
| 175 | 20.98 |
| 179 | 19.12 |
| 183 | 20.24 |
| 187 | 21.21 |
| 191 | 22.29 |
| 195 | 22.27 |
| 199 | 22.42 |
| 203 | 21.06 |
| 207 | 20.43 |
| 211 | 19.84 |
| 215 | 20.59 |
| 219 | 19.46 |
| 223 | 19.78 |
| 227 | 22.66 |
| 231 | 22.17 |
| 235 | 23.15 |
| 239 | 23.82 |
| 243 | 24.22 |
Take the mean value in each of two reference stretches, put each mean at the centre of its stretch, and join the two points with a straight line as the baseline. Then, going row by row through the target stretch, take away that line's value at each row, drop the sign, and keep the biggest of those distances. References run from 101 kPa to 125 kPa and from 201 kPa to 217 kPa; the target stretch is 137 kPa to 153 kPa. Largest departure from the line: 2.1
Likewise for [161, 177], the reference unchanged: 3.0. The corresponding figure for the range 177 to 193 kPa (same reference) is 2.6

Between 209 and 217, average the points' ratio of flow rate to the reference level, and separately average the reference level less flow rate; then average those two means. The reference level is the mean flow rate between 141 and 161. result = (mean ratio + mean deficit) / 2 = 2.08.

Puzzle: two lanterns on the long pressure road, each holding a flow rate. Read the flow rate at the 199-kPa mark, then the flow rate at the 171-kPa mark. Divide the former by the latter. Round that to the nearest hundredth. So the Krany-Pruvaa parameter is 1.18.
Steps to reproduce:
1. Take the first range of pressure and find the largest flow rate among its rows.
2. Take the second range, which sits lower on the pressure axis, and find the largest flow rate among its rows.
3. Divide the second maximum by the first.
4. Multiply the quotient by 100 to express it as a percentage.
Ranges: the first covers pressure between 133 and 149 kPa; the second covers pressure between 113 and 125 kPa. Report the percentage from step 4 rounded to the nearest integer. 89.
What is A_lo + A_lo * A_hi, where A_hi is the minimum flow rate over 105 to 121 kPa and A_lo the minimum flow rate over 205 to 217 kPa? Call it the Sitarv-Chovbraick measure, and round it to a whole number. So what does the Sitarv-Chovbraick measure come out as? 497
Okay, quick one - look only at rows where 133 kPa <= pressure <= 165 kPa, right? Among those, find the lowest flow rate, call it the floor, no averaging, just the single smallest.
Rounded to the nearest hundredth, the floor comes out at 20.98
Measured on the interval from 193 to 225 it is 19.46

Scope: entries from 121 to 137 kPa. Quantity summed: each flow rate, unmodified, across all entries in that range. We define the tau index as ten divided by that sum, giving 0.096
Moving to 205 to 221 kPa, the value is 0.125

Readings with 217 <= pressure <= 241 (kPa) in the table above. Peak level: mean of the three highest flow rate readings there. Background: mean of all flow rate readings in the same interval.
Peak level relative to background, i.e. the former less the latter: 1.4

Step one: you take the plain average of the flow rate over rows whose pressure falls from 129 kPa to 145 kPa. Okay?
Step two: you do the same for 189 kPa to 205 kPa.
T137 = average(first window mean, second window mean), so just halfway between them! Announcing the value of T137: 23.8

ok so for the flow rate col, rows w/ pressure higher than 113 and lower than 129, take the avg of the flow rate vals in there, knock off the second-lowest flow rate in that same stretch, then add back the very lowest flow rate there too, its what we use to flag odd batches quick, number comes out 23.1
